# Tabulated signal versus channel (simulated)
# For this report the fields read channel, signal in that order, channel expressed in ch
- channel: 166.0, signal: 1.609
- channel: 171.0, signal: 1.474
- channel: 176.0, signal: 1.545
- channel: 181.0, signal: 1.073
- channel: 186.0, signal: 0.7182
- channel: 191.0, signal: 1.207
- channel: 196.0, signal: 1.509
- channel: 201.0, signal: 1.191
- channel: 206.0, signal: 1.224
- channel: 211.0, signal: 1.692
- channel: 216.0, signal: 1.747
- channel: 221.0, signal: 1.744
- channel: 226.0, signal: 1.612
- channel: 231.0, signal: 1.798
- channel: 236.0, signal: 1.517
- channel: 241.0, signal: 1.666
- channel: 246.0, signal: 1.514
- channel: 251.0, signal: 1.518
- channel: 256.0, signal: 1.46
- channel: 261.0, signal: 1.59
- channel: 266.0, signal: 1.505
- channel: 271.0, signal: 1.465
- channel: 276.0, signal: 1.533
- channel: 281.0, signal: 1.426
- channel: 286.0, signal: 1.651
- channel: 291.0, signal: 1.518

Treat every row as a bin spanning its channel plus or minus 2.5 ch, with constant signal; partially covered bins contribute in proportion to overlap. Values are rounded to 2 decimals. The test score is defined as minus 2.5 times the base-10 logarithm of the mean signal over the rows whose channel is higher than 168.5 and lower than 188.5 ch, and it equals -0.20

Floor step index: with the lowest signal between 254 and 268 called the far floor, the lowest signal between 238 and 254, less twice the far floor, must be -1.41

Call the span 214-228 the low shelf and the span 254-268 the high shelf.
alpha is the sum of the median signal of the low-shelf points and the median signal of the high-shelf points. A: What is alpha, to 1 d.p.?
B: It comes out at 3.2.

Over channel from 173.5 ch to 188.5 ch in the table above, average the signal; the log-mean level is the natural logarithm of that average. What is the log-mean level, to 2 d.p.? 0.11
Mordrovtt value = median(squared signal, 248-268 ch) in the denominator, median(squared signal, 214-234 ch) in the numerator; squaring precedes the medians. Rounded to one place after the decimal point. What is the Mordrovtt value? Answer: 1.3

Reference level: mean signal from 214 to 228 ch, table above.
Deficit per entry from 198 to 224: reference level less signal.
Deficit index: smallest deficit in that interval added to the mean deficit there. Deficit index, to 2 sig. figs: 0.14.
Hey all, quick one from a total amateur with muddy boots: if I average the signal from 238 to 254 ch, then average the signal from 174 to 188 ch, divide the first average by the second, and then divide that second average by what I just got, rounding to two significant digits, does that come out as 0.79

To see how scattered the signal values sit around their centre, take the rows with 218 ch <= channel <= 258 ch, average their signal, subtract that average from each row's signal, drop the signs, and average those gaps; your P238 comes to 0.10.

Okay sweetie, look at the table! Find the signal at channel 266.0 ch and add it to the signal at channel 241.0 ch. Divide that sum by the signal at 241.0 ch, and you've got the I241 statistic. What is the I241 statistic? 1.90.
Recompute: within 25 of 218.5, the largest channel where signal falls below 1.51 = 206.0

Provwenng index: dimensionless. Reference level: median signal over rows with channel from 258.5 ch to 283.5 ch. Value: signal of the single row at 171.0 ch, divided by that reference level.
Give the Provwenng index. 0.98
